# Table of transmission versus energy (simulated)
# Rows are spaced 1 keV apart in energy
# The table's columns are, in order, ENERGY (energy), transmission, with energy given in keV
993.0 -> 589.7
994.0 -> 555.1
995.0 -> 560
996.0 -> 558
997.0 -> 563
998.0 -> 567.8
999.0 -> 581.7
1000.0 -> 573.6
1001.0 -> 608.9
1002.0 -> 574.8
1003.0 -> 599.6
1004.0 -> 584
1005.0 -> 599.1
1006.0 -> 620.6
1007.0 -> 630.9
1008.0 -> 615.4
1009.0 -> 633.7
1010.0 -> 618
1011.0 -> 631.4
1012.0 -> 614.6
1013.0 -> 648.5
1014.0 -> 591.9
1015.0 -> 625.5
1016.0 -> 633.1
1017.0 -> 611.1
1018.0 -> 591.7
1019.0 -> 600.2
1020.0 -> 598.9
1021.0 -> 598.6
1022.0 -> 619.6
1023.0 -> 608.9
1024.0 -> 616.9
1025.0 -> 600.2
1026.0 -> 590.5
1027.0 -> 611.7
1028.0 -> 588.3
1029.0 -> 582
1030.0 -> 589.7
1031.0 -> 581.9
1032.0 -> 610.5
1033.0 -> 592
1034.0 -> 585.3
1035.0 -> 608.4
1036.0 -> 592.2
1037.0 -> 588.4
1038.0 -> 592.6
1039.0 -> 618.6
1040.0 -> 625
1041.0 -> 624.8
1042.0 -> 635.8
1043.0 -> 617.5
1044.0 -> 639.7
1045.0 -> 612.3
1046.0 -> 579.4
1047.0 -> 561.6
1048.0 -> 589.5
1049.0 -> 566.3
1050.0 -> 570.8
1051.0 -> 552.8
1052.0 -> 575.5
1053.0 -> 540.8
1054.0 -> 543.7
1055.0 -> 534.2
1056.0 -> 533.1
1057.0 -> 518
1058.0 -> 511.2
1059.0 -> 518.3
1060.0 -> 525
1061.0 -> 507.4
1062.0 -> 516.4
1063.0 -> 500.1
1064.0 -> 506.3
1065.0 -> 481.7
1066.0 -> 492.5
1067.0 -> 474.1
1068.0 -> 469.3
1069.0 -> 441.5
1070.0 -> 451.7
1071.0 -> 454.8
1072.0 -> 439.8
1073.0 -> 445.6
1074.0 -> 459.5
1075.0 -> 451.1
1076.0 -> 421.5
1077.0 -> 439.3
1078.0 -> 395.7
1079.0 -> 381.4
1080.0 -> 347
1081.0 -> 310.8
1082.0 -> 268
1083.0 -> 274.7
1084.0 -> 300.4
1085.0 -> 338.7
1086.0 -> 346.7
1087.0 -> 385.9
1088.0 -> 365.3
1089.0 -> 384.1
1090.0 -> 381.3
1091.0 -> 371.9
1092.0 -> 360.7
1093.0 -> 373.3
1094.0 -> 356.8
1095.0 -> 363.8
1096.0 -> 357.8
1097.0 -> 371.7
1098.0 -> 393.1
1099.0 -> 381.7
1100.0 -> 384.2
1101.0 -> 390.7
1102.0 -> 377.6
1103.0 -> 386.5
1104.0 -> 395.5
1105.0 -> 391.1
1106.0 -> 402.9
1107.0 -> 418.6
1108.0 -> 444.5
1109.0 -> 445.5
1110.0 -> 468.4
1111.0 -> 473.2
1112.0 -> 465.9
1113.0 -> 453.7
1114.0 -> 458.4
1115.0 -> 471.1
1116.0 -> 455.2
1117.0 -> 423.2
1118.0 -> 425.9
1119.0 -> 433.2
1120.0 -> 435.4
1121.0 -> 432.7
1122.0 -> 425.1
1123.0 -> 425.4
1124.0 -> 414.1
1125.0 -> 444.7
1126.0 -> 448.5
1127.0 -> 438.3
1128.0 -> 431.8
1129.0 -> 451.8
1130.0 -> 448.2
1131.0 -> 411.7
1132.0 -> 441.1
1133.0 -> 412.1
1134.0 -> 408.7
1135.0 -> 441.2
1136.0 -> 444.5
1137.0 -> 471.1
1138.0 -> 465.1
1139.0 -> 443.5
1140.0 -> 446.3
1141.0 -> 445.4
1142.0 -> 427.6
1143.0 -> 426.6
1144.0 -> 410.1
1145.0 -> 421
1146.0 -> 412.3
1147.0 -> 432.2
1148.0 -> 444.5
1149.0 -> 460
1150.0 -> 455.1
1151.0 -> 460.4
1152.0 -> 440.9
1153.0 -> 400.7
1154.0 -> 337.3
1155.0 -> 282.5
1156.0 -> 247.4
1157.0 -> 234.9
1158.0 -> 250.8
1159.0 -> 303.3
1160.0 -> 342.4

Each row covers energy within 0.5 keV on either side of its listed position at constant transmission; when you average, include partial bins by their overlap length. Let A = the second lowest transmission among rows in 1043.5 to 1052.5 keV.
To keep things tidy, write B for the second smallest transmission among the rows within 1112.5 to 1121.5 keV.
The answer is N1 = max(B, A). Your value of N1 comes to 562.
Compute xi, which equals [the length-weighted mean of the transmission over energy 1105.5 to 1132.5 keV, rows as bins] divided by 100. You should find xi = 4.4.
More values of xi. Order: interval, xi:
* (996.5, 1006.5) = 5.9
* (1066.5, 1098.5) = 3.9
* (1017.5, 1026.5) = 6.0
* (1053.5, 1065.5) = 5.2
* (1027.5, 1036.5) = 5.9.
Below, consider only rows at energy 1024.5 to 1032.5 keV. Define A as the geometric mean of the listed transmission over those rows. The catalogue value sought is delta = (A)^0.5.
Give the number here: 24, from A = 594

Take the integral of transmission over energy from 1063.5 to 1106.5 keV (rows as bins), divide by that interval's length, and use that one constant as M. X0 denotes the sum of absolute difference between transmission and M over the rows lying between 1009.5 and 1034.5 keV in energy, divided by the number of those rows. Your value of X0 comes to 211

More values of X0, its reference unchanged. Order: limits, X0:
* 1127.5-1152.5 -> 44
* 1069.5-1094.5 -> 47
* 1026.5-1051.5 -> 202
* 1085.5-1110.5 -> 23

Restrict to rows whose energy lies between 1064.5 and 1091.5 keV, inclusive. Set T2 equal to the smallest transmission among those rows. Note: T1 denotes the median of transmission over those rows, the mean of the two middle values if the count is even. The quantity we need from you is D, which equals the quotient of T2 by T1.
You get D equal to 0.68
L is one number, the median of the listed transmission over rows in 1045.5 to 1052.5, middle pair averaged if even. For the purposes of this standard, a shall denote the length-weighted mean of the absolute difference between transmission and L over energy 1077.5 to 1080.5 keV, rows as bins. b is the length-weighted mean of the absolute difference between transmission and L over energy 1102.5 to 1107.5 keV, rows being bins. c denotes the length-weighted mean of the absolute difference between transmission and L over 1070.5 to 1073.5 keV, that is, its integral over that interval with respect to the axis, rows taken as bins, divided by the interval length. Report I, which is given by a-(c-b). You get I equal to 244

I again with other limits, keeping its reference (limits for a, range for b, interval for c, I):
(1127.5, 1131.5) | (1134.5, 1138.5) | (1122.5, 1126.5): 113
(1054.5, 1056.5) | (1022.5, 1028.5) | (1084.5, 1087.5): -145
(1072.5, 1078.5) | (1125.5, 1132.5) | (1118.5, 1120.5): 131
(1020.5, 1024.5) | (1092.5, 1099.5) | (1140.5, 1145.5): 95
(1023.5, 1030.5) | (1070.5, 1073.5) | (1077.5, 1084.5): -95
